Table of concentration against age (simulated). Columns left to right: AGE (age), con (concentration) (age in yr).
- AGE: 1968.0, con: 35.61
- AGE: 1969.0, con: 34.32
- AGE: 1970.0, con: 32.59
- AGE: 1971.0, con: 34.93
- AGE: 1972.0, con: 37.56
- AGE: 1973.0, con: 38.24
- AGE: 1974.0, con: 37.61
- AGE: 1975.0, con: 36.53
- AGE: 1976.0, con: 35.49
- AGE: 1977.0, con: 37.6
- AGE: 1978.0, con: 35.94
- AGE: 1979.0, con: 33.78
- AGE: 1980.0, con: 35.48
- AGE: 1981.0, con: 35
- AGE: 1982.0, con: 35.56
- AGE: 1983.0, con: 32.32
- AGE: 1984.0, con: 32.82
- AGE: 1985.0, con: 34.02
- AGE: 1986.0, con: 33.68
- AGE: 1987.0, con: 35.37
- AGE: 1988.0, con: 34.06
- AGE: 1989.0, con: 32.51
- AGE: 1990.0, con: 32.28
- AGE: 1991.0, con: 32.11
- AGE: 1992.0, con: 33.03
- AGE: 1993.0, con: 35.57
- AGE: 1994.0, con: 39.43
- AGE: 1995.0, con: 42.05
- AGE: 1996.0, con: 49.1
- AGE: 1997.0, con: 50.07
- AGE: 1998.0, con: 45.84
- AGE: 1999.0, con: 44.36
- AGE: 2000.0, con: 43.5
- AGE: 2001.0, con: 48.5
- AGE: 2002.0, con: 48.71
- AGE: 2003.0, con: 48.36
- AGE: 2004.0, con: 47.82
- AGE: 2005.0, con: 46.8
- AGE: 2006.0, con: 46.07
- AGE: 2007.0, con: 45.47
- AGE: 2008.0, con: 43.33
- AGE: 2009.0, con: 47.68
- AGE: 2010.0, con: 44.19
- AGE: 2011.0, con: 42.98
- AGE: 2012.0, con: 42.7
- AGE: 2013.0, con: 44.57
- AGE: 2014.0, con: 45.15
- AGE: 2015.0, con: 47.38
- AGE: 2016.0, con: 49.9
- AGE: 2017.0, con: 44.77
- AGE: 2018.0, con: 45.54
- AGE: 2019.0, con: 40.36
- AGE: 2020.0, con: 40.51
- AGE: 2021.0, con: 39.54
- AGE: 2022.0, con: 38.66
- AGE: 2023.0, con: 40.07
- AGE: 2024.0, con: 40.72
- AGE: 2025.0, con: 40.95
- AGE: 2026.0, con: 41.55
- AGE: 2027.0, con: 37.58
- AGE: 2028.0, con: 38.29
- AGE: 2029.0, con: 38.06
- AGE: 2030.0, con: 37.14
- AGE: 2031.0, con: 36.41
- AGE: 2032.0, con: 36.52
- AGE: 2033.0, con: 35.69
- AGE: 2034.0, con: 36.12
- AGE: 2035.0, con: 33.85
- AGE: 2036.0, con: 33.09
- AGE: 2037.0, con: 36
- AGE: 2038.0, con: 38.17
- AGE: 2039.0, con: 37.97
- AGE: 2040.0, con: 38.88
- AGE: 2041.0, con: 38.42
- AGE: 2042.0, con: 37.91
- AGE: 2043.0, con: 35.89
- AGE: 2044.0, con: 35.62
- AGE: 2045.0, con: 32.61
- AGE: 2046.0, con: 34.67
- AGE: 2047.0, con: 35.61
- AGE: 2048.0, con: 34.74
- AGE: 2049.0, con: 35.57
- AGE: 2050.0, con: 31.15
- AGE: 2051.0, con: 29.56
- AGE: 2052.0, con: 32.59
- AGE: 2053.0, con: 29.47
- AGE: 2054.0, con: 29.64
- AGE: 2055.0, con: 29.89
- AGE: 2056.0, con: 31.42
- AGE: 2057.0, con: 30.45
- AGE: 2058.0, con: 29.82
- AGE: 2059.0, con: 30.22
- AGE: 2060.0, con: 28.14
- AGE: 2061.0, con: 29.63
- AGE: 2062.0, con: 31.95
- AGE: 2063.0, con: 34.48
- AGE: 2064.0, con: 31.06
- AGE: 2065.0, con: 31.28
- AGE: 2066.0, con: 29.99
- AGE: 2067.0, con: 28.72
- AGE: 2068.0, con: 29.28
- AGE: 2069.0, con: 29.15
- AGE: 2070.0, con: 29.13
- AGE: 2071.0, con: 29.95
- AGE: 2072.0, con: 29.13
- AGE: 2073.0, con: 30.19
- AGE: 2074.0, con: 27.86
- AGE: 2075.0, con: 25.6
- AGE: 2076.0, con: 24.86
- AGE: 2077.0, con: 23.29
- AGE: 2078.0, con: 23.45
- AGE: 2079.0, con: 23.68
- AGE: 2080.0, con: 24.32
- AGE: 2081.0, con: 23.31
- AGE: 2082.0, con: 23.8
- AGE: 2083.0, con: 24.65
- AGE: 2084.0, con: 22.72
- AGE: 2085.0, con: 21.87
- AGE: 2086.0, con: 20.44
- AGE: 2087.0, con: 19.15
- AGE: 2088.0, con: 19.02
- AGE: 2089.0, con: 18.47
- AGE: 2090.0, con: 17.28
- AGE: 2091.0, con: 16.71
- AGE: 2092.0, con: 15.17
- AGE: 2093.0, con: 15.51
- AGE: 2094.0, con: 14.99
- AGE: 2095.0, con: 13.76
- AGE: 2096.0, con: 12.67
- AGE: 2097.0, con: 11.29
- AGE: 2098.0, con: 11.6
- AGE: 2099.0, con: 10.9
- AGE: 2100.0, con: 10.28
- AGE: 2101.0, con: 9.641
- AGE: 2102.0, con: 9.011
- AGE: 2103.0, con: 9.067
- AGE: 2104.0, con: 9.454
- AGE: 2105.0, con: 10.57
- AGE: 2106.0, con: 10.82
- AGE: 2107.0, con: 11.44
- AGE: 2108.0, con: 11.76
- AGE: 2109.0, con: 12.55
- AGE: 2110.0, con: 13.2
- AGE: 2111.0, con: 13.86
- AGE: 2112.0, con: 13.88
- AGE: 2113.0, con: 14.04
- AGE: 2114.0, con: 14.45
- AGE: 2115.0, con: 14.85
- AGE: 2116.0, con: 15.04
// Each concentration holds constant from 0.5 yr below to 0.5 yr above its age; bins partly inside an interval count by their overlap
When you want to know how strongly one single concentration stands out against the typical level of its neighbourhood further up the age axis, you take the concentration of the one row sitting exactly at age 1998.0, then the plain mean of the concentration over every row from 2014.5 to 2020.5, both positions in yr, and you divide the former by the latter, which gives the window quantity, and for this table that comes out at 1.0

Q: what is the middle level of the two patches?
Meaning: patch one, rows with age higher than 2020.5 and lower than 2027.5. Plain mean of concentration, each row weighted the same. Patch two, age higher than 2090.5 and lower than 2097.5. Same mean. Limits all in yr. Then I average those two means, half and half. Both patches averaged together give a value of 27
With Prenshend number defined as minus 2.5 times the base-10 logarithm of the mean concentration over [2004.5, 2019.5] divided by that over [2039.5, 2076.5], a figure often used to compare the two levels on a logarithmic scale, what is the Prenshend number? -0.39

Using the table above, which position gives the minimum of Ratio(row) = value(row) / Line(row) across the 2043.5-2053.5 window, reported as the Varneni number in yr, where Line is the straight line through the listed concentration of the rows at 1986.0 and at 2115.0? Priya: 2051.0 yr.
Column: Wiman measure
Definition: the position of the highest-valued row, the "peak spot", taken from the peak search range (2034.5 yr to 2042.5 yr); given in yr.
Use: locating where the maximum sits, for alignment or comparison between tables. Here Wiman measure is 2040.0 yr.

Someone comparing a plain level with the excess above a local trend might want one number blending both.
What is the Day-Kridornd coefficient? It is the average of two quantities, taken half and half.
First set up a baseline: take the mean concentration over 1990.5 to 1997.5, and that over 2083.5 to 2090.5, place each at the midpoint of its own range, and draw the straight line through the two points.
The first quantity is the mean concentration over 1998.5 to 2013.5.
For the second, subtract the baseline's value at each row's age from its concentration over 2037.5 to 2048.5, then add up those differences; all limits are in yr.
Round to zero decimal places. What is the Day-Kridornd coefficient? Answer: 61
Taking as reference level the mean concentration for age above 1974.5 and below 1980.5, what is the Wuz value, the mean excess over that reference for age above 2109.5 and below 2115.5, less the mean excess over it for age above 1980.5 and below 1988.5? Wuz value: -20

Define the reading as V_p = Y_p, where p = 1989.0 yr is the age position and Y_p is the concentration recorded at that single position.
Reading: 32.51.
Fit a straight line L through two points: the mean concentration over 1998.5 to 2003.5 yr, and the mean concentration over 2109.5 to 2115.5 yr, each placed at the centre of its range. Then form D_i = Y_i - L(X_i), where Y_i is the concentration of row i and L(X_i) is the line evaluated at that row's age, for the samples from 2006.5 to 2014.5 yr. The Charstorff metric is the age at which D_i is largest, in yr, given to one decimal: 2009.0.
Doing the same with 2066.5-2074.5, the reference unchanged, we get 2073.0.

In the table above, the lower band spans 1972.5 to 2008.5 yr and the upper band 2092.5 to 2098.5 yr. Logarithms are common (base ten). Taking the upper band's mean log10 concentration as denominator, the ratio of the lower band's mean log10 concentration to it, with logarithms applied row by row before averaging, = 1.42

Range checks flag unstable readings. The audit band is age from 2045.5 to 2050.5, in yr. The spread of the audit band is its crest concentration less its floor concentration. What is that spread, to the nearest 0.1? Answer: 4.5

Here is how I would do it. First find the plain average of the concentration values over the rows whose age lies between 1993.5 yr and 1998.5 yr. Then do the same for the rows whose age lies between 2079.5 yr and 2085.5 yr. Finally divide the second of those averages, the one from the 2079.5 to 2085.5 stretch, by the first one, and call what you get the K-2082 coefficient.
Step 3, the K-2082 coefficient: 0.52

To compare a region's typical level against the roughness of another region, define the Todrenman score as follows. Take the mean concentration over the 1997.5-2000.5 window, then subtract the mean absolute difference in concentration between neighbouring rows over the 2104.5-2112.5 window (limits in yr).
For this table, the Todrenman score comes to 44.1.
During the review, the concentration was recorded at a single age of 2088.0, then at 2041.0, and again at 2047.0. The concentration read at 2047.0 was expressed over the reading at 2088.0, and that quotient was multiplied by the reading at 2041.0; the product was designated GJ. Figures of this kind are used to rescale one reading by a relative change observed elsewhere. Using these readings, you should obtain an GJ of 72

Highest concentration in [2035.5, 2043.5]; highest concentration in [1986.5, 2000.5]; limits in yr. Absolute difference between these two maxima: 11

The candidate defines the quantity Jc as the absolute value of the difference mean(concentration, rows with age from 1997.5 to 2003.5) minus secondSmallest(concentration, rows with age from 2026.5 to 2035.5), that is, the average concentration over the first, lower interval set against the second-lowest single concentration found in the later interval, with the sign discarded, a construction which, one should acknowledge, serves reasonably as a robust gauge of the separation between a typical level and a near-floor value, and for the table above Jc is 11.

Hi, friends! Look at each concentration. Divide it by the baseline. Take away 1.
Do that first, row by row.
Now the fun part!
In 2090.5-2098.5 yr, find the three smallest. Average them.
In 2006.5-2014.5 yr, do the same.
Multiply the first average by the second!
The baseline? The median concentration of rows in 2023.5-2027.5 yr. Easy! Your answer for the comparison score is -0.04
